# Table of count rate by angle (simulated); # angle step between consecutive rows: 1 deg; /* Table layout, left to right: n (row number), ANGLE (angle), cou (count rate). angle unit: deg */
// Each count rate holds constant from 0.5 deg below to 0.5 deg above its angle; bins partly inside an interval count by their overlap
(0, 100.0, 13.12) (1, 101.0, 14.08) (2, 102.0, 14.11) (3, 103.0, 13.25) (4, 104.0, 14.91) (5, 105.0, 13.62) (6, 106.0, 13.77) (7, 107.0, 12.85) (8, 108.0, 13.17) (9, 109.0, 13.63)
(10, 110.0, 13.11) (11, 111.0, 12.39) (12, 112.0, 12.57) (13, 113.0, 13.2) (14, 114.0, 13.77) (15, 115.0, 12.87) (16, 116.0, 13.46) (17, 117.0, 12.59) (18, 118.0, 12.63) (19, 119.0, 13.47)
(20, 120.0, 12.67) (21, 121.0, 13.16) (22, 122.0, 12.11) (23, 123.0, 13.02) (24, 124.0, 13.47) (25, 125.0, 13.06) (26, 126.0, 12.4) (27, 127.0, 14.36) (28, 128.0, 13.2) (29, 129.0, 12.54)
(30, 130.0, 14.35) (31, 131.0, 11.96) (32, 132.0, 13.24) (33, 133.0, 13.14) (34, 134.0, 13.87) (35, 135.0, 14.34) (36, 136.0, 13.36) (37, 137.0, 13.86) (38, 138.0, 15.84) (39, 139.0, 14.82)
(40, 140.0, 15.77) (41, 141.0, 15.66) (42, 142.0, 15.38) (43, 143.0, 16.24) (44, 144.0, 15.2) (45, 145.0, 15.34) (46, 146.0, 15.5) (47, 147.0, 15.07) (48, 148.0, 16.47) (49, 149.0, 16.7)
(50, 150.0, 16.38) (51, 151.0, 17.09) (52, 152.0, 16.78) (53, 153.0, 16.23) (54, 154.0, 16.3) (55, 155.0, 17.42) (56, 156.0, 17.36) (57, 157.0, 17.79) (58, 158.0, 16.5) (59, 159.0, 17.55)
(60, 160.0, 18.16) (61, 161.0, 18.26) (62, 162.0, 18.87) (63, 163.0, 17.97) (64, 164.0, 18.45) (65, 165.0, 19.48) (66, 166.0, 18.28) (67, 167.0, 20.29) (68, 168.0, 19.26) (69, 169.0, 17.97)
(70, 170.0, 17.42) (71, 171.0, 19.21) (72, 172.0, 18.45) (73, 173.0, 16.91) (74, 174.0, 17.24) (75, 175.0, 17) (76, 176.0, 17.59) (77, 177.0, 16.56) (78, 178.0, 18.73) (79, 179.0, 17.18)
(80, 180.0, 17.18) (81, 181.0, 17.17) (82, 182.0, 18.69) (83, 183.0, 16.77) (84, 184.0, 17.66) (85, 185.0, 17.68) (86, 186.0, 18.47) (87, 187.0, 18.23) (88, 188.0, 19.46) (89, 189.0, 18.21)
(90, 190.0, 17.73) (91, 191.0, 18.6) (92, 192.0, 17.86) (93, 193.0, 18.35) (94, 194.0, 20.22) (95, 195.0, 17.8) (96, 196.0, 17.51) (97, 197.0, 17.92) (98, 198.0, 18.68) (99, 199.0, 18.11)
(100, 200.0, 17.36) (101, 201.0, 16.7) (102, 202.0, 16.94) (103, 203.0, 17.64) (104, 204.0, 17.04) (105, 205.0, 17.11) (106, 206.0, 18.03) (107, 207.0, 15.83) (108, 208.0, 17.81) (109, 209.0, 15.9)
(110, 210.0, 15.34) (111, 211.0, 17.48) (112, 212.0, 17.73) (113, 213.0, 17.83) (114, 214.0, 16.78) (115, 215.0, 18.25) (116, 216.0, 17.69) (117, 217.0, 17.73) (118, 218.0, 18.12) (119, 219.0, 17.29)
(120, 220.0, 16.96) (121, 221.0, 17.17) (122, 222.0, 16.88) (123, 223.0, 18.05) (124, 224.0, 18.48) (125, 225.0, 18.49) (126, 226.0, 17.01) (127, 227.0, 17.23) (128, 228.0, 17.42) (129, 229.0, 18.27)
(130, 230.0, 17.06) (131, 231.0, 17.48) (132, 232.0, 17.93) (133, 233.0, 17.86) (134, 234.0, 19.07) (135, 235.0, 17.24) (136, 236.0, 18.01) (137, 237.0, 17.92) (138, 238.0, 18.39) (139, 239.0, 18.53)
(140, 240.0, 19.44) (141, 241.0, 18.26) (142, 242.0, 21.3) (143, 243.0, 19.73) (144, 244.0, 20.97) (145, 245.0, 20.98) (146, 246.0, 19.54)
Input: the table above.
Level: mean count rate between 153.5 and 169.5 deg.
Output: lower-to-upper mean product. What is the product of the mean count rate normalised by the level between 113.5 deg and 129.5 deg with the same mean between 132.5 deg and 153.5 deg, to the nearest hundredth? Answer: 0.61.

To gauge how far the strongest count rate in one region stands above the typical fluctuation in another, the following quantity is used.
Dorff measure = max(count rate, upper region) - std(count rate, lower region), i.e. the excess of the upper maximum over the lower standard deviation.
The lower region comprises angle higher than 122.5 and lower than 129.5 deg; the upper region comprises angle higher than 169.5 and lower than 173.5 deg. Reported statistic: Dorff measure 18.6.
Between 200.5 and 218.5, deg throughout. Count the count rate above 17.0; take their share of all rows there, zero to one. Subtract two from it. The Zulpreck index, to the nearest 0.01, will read -1.33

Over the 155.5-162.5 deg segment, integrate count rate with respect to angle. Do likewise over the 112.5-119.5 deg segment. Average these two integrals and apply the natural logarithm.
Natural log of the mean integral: 4.68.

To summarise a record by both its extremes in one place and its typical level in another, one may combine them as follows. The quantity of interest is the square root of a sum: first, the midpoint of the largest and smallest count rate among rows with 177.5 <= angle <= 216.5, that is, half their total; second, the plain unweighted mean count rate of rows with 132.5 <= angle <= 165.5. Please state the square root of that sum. 5.8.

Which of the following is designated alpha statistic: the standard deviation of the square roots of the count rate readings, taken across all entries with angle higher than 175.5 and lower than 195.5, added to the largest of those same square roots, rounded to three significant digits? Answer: 4.60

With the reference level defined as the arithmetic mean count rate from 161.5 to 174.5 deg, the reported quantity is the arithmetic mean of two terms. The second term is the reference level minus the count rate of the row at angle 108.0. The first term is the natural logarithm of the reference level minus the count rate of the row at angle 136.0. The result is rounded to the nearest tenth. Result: 3.5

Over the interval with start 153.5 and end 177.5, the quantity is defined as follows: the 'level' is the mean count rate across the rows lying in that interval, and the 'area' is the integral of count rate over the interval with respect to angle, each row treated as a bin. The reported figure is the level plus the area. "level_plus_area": 448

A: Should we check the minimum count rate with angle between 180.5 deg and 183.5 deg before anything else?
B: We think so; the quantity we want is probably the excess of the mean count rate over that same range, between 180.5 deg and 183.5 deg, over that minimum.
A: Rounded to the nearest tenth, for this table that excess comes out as 0.8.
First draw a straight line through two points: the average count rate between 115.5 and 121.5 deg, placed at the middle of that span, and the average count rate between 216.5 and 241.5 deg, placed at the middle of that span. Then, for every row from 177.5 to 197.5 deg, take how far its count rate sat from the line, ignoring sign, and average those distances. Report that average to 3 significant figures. 2.04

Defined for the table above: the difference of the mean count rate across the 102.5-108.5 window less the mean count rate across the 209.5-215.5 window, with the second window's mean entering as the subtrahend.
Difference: -3.6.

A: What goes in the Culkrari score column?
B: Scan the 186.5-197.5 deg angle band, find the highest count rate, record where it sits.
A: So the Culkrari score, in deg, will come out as 194.0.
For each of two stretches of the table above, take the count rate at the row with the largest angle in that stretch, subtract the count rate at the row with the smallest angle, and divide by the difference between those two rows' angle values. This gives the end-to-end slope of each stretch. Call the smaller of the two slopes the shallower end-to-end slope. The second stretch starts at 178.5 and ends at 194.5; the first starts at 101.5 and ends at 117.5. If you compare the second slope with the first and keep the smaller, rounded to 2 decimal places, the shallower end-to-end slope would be -0.10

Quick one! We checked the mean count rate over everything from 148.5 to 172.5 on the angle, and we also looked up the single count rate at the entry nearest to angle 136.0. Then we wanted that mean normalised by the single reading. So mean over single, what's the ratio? 1.3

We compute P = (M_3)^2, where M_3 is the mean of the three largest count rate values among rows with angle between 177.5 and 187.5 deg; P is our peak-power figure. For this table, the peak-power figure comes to 347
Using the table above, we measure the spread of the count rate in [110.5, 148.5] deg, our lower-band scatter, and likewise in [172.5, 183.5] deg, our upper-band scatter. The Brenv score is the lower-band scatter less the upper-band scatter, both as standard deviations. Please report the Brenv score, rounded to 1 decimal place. 0.6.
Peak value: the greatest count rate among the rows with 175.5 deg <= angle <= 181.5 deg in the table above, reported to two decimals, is 18.73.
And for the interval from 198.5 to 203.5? 18.11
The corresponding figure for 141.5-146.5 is 16.24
